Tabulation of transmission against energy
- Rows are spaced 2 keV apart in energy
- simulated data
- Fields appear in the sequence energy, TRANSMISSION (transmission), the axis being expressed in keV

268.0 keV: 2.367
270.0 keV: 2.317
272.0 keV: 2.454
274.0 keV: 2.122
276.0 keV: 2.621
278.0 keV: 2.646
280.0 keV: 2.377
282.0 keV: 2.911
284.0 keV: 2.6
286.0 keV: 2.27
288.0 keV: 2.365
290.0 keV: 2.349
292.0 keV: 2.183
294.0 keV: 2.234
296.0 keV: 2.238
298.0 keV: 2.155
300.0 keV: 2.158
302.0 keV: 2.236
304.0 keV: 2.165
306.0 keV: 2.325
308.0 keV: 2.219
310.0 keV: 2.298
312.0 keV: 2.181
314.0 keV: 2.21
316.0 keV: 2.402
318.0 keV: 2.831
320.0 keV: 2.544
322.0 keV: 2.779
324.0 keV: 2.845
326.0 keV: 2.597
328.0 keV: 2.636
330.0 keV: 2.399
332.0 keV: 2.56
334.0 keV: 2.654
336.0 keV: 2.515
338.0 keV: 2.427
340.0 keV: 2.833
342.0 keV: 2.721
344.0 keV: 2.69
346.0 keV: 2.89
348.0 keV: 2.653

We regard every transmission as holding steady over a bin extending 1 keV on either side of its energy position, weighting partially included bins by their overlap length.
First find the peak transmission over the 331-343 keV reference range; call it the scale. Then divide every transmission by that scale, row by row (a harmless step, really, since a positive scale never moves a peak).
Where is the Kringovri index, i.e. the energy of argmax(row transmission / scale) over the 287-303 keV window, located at 288.0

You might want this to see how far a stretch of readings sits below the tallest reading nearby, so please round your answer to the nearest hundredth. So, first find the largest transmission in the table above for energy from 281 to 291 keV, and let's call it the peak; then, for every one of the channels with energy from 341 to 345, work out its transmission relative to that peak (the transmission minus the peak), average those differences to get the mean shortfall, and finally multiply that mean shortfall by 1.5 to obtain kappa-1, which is -0.31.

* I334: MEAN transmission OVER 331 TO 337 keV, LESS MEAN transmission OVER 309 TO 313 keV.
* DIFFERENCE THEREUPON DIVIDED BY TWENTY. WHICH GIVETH 0.017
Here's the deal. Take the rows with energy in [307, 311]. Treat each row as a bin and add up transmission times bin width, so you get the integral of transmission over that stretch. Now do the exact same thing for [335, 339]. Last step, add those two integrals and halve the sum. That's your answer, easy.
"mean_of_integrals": 9.5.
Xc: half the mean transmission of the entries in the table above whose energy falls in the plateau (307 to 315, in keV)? 1.11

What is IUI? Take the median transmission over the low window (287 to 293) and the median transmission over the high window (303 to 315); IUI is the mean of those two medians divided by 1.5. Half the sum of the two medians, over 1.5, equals 1.52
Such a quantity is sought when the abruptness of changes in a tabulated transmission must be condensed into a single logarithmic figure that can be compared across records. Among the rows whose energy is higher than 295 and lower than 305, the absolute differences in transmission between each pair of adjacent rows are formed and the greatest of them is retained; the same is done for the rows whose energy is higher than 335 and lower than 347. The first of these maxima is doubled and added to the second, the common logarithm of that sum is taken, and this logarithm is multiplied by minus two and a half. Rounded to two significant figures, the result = 0.61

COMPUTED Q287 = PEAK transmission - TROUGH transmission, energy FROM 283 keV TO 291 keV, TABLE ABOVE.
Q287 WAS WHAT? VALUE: 0.3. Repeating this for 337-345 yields 0.4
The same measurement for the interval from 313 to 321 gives 0.6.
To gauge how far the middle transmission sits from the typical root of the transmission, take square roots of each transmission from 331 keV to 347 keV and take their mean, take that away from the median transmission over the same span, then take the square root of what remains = 1.02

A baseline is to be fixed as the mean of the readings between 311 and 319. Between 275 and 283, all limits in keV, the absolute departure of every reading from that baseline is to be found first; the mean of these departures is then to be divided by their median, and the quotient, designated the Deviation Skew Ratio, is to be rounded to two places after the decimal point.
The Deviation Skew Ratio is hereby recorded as 1.09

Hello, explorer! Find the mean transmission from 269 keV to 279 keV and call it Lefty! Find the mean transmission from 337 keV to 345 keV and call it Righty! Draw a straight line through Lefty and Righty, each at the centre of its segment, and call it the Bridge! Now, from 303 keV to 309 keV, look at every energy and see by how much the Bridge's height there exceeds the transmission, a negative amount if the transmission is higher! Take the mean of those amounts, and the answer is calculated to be 0.31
